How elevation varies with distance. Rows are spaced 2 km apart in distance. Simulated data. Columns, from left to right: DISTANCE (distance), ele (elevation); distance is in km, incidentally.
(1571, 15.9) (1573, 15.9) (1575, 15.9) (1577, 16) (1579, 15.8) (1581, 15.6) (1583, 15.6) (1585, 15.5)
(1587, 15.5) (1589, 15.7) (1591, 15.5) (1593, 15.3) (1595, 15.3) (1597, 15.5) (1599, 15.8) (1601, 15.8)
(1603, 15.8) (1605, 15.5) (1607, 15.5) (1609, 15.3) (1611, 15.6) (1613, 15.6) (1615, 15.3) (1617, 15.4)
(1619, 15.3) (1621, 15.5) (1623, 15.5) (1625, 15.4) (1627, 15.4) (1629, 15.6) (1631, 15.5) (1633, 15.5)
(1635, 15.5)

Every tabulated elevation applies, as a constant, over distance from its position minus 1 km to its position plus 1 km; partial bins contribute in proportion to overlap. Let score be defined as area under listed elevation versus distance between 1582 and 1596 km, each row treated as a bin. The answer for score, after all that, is 217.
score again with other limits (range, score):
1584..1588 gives 62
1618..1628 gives 154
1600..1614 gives 218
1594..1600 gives 93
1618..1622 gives 62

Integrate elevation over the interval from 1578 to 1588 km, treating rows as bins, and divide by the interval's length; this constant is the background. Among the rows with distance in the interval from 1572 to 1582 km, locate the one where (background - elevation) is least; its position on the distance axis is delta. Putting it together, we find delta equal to 1577 km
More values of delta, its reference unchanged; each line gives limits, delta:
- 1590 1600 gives 1599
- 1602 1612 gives 1603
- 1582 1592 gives 1589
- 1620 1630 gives 1629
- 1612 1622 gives 1613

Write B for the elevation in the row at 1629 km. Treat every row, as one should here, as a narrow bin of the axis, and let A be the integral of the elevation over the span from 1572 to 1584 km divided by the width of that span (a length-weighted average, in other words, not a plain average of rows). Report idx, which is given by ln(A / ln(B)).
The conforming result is 1.75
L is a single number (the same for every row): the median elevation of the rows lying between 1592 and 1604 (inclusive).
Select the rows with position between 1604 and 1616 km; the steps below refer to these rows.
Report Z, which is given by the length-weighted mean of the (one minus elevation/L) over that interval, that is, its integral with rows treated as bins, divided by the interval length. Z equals 0.0117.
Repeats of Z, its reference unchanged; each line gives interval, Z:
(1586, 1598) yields 0.0117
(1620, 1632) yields 0.0106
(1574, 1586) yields -0.0053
